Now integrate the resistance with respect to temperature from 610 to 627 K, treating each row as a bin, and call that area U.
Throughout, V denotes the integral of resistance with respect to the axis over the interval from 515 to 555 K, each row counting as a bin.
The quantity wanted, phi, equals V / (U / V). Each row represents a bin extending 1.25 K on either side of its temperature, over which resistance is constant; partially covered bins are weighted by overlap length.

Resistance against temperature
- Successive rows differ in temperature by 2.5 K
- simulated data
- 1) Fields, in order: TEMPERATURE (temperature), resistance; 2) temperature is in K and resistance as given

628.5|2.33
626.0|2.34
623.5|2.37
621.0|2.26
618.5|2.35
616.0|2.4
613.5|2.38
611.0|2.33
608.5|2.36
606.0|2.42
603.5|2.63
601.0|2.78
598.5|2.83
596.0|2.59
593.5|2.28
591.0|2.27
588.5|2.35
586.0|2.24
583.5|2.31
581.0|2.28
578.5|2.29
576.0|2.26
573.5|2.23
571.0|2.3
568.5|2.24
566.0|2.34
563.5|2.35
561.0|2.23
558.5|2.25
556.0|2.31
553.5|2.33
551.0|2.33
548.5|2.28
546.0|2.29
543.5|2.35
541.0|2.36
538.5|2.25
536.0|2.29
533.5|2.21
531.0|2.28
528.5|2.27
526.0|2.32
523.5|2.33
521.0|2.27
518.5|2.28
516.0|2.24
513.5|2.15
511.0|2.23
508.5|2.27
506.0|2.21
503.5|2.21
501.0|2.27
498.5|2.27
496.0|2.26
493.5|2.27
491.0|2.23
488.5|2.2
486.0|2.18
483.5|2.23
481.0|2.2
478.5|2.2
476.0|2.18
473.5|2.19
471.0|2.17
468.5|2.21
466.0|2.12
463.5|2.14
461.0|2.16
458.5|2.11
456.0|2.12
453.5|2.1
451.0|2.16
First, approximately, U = 40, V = 92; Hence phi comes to 211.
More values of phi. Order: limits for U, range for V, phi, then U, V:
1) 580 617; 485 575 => 464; 90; 204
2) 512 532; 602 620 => 42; 45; 43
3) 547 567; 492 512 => 44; 46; 45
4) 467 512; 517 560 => 97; 100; 99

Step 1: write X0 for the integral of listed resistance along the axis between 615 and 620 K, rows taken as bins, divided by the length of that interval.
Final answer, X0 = 2.37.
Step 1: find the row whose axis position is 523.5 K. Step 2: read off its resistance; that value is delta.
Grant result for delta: 2.33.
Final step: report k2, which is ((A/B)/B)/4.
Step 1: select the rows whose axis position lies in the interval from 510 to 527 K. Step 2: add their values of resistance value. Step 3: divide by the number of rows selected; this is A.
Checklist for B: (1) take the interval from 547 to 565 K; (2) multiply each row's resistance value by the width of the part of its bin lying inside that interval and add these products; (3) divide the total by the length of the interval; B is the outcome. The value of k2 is 0.107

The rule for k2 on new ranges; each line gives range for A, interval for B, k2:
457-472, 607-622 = 0.097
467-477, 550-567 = 0.103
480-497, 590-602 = 0.085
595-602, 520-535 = 0.131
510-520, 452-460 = 0.125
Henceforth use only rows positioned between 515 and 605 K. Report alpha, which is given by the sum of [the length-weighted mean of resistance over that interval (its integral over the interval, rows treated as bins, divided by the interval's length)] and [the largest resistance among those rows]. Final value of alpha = 5.2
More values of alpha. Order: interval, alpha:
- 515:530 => 4.6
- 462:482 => 4.4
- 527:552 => 4.7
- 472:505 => 4.5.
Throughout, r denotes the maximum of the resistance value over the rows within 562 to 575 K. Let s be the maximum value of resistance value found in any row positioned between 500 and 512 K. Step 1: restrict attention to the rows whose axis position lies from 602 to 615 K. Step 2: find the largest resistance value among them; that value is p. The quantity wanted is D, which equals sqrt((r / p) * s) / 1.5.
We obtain 0.95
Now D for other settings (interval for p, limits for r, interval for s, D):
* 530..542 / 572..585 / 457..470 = 0.98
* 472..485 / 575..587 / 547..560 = 1.04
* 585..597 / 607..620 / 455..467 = 0.94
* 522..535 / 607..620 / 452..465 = 0.99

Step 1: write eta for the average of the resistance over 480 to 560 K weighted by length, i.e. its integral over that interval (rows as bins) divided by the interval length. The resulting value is 2.26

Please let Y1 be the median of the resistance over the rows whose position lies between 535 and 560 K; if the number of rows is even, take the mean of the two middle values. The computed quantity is 2.30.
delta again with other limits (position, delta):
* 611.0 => 2.33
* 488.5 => 2.2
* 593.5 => 2.28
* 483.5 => 2.23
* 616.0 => 2.4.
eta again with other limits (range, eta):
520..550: 2.29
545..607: 2.36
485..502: 2.24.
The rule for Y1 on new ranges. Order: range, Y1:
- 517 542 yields 2.28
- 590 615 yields 2.40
